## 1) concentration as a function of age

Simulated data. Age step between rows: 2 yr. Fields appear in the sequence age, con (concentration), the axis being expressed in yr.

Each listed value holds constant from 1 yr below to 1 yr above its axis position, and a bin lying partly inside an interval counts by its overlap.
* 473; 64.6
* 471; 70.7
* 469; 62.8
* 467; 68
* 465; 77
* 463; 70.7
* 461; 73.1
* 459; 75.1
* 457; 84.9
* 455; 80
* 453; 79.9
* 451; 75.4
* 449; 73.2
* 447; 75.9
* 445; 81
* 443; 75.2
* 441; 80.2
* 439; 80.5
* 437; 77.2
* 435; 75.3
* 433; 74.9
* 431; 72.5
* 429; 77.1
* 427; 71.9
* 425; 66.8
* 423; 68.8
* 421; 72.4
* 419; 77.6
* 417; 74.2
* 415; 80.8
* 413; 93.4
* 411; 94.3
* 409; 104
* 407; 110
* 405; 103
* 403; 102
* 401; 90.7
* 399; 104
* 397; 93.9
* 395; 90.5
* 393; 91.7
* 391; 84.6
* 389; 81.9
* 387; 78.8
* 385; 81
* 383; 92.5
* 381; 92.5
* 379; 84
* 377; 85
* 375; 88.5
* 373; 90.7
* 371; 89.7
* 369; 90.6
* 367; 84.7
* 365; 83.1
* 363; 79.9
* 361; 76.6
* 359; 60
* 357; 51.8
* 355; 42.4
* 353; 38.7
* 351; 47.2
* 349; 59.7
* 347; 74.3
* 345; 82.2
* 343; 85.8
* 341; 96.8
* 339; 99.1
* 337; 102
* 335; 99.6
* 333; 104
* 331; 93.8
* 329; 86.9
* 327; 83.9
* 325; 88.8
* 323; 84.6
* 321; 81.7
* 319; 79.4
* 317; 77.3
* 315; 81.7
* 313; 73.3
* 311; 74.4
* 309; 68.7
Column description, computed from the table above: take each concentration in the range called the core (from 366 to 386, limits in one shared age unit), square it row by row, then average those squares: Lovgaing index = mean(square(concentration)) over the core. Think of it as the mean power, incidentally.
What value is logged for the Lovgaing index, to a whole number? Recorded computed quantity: 7744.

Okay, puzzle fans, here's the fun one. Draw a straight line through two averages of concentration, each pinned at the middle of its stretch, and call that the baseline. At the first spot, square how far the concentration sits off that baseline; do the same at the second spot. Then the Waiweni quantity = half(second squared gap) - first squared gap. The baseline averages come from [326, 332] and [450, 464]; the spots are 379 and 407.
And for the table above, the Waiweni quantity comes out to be 409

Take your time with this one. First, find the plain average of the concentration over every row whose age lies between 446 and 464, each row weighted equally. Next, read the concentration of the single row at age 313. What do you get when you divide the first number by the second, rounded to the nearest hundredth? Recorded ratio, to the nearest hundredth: 1.04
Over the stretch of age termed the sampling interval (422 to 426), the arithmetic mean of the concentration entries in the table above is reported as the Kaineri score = 68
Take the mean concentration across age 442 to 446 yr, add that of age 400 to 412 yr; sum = 179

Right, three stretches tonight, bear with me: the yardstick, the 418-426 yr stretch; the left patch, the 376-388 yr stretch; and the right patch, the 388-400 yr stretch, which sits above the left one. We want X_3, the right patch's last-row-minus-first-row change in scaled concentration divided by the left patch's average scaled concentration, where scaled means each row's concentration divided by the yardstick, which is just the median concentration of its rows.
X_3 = 0.26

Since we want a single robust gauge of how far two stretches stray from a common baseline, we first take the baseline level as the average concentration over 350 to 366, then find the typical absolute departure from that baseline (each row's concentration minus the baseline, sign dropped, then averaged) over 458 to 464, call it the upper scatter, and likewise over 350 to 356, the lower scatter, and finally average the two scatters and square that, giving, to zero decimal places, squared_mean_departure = 228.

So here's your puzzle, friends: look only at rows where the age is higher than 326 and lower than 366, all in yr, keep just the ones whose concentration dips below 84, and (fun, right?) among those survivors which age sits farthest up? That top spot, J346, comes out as 365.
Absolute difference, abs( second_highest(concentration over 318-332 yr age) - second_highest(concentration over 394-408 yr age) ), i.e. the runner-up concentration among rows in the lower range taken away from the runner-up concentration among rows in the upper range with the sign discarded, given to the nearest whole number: 15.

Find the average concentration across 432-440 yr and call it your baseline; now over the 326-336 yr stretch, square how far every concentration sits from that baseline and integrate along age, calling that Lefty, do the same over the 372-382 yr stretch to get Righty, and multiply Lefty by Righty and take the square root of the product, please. 2126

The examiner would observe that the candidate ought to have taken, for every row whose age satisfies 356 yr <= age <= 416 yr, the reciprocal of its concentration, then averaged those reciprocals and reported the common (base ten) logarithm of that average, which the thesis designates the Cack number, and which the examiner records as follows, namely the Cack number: -1.93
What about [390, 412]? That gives -1.98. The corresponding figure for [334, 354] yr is -1.85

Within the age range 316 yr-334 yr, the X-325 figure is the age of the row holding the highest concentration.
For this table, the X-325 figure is 333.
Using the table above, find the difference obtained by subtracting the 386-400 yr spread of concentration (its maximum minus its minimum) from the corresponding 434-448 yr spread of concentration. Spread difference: -19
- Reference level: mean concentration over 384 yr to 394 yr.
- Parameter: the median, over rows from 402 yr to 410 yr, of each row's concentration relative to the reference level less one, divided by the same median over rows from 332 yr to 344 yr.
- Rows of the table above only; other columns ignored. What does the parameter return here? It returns 1.3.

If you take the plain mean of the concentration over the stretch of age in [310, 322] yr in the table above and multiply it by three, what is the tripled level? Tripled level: 234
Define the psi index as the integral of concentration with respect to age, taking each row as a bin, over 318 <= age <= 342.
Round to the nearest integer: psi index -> 2201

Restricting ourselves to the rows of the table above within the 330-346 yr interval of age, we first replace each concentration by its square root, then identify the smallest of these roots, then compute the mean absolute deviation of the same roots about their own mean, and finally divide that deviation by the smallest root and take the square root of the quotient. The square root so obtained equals 0.187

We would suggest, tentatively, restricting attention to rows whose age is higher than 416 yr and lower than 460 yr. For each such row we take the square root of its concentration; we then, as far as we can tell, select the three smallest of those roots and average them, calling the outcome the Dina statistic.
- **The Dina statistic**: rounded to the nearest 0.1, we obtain 8.3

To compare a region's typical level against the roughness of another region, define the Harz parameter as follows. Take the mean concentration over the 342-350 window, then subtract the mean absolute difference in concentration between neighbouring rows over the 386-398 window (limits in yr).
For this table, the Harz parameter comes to 72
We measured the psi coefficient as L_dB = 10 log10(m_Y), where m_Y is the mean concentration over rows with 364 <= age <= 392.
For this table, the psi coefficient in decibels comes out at 19.4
